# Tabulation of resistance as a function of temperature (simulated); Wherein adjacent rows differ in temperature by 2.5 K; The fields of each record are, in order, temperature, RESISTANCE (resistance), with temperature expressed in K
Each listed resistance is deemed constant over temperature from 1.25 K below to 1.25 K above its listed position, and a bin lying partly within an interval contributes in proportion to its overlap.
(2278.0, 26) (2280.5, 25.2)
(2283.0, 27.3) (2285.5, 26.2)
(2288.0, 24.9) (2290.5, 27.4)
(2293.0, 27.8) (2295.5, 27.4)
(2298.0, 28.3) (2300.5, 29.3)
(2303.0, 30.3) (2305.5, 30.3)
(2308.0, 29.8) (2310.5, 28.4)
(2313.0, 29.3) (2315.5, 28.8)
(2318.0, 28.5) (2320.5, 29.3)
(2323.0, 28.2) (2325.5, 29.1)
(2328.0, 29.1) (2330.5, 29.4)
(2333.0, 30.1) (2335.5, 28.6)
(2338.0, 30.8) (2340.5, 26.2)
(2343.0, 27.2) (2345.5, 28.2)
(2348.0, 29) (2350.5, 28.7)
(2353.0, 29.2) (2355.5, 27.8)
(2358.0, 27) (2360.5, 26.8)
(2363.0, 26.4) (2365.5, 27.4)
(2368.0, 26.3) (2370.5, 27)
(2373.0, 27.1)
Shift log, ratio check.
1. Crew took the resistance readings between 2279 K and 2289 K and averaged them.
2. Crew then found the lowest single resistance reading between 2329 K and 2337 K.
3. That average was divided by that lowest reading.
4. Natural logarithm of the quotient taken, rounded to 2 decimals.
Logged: -0.10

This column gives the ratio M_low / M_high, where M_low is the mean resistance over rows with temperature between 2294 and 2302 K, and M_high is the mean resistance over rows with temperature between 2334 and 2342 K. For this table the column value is 0.99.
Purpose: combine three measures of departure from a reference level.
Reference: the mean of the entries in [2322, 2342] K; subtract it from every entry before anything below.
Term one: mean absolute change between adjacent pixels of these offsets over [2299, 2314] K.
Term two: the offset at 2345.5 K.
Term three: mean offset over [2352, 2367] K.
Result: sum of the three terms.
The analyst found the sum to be -1.5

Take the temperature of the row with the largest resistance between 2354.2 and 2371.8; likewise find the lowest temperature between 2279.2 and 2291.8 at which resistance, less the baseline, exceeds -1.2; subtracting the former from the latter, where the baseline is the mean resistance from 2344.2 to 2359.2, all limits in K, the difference -72.5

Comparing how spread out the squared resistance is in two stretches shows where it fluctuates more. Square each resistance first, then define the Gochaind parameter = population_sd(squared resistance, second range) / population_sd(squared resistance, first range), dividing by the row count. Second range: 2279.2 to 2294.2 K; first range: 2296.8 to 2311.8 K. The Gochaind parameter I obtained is 1.2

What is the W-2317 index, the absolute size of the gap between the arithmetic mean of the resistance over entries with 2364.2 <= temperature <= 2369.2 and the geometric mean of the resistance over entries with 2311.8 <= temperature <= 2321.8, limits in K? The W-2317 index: 2.1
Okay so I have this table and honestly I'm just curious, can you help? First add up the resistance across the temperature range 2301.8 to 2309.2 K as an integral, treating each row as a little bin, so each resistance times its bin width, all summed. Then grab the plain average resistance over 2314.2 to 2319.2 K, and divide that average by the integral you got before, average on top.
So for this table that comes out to 0.13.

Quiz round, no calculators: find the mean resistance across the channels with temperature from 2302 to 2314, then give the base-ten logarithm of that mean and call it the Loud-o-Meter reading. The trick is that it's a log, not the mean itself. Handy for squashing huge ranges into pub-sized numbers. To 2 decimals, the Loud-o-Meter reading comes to 1.47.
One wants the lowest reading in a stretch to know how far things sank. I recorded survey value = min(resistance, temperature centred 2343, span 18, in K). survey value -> 26.2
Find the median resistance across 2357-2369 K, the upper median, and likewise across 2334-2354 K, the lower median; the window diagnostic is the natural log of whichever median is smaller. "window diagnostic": 3.29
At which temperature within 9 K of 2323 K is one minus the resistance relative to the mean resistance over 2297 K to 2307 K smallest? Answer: 2330.5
